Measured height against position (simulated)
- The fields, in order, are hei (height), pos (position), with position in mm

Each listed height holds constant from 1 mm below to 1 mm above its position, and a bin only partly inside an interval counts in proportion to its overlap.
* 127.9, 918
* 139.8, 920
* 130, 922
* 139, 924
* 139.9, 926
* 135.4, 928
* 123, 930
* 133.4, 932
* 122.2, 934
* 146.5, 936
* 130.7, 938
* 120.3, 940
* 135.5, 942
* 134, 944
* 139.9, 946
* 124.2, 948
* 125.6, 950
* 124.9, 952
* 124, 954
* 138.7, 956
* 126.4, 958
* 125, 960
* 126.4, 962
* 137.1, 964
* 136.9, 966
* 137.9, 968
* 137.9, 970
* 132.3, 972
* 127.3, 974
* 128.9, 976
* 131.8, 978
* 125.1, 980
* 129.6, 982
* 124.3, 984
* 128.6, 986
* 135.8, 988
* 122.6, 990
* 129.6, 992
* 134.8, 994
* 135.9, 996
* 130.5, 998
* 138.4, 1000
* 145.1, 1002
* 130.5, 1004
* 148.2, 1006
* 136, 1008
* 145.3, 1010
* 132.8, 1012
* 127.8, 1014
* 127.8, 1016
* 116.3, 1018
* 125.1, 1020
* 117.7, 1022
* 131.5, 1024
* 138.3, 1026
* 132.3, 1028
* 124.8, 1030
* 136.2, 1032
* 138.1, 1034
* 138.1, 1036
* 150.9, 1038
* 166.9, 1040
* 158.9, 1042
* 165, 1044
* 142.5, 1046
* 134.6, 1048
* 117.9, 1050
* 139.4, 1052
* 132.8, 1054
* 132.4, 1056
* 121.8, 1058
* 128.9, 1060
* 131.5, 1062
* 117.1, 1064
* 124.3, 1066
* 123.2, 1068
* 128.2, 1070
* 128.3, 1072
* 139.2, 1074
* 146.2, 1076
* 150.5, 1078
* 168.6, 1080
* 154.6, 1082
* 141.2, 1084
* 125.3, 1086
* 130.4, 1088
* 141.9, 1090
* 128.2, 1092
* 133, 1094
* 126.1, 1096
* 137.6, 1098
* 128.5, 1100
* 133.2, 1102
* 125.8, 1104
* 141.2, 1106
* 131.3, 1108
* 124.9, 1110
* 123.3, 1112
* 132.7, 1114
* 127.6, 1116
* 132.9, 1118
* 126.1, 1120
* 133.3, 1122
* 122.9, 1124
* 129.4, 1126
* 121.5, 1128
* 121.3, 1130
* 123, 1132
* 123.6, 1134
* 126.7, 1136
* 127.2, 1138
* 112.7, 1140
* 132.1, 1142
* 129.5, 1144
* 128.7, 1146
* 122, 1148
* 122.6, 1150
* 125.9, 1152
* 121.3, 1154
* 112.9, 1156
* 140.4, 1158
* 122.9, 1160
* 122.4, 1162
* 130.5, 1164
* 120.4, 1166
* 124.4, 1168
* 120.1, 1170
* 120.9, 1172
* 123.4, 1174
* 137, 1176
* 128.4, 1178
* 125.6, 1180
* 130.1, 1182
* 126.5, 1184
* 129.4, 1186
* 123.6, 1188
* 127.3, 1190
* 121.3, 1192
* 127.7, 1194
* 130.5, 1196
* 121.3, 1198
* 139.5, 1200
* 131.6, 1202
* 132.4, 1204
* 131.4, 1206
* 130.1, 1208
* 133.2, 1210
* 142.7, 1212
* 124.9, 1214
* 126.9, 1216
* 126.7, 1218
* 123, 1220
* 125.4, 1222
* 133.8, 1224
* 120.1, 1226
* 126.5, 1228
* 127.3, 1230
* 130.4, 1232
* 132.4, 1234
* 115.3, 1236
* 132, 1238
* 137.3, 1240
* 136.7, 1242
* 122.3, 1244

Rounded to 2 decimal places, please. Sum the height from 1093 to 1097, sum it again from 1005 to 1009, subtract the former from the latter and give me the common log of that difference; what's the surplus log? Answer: 1.40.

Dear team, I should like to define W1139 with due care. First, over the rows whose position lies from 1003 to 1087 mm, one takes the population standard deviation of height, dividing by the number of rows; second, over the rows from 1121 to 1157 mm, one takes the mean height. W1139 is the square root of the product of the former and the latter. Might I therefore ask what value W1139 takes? 40.5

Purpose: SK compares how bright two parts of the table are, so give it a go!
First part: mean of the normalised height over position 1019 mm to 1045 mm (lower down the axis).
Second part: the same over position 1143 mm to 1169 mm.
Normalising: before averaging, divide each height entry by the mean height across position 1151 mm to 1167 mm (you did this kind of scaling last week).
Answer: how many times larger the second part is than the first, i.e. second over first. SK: 0.89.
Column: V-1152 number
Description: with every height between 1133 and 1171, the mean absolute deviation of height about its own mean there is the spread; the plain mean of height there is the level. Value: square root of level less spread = 10.9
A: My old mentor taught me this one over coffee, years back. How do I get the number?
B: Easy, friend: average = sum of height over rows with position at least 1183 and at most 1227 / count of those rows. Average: 129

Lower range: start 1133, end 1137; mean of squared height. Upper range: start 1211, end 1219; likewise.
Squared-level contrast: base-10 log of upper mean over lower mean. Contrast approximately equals 0.036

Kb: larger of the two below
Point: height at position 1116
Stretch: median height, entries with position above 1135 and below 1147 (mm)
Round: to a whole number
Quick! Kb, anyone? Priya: 128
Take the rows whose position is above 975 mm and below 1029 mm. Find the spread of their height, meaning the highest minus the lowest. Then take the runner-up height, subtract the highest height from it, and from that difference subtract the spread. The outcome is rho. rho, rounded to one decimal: -34.8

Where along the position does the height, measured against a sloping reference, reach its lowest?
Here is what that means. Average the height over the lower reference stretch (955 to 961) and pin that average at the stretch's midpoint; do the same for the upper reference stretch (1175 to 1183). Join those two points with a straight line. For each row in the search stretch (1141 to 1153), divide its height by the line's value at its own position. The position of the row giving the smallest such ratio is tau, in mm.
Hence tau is 1148 mm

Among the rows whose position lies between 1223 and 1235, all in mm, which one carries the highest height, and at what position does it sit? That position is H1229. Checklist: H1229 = 1224 mm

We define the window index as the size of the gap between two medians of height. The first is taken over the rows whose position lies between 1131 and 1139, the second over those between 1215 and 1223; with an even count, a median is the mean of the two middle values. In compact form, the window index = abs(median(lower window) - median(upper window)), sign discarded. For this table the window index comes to 1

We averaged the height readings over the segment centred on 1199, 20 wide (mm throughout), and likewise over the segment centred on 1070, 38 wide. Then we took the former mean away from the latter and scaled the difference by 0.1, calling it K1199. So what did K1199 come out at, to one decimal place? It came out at 0.6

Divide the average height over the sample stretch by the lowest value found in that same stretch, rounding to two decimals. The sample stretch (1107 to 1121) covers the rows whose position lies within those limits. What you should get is 1.04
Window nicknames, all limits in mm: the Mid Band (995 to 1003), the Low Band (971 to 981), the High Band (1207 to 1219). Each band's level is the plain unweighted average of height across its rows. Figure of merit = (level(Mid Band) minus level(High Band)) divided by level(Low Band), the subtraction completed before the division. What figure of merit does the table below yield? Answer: 0.052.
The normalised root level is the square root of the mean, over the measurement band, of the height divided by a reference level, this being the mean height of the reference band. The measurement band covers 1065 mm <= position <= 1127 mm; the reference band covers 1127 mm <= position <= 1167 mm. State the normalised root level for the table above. 1.036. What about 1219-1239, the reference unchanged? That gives 1.009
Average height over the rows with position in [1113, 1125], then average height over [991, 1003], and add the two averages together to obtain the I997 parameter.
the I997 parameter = 265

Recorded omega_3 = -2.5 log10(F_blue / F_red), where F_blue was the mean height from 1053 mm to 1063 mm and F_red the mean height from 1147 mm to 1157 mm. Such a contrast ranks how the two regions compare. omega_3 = -0.07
